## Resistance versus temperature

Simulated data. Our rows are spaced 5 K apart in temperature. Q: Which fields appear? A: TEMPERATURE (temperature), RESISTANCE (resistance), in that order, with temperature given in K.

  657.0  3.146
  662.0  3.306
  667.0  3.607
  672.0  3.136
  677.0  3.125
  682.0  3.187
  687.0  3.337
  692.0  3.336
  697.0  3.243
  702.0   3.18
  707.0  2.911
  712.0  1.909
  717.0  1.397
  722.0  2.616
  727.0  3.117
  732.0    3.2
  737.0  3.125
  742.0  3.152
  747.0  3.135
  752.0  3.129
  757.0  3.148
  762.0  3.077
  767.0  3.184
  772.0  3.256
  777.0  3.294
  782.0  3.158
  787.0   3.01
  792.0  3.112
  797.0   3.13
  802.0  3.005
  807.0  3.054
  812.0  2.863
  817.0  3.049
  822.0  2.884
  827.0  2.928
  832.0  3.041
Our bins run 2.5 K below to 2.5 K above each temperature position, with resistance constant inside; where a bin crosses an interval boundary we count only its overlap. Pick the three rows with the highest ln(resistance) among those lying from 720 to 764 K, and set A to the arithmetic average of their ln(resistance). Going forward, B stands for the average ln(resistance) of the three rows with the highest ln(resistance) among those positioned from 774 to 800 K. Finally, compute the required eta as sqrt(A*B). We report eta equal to 1.16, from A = 1.15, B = 1.16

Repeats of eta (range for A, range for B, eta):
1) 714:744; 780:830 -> 1.15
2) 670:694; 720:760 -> 1.17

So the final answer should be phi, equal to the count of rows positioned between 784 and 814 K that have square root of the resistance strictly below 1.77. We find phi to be 6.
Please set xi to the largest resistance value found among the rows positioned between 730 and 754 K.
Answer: 3.2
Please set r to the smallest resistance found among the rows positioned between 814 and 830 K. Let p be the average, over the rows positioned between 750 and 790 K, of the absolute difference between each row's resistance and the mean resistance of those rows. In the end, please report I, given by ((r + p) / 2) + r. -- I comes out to 4.36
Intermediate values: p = 0.066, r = 2.884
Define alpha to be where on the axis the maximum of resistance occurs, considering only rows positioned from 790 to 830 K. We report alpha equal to 797.0 K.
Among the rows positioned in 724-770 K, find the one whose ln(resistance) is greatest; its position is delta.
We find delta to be 732.0 K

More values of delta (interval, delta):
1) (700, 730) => 702.0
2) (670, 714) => 687.0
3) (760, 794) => 777.0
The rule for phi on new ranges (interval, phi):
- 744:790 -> 3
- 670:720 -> 4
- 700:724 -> 4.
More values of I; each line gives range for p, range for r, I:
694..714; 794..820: 4.52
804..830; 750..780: 4.65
